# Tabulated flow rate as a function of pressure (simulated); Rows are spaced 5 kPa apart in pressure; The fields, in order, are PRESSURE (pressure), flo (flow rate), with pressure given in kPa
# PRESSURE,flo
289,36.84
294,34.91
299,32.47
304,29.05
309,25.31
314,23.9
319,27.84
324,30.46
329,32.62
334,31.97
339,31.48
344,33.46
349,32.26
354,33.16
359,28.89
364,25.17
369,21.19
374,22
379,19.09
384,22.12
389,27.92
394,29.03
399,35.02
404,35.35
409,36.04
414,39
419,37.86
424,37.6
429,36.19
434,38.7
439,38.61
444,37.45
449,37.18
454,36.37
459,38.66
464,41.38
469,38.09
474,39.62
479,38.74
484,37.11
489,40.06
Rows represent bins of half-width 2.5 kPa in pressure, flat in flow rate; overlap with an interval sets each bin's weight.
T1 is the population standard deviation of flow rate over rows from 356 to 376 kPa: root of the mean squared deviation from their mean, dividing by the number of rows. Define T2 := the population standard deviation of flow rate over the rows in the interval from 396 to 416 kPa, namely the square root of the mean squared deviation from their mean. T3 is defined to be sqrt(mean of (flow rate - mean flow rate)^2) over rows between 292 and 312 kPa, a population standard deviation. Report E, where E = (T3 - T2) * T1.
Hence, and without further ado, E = 6.2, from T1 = 3.0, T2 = 1.57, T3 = 3.62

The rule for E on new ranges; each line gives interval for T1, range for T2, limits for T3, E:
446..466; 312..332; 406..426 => -4.2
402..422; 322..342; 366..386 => 0.6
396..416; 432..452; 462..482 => 0.9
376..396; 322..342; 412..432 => 0.9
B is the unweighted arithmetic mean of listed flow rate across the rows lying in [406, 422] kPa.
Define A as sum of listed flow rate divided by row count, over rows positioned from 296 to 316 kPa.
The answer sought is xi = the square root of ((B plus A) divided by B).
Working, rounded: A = 27.7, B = 38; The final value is 1.32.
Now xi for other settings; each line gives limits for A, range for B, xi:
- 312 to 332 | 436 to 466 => 1.32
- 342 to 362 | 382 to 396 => 1.49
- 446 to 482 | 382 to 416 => 1.48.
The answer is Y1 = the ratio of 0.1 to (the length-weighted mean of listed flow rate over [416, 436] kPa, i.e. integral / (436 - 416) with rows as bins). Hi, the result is 0.0027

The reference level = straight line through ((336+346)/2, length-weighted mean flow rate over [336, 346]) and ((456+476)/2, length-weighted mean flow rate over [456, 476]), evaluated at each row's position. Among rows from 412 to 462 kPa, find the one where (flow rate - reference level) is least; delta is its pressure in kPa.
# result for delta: 454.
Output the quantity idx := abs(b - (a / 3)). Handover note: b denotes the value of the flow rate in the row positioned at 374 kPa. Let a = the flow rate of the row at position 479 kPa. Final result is 9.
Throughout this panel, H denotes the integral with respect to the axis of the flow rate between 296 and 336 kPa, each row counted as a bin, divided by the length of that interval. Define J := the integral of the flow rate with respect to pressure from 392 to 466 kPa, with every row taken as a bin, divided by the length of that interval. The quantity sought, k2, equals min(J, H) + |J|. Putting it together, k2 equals 66.2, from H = 29.2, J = 37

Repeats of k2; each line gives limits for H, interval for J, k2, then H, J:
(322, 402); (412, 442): 66.5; 28.5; 38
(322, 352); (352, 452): 63.8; 32.1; 32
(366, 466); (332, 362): 63.5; 33.3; 32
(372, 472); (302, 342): 58.3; 34.3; 29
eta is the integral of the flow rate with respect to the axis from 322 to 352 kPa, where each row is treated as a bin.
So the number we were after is 963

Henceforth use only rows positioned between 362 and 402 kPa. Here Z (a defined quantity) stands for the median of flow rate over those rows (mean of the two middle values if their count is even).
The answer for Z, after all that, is 24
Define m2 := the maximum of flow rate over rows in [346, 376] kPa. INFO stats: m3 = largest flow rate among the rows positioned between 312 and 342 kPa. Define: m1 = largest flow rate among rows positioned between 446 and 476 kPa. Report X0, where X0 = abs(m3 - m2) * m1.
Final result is 22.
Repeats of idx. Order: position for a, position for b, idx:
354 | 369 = 10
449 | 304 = 17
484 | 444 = 25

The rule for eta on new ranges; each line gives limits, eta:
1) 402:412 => 359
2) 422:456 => 1274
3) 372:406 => 924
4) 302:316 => 365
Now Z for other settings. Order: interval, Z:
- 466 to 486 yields 38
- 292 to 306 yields 32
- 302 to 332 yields 28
